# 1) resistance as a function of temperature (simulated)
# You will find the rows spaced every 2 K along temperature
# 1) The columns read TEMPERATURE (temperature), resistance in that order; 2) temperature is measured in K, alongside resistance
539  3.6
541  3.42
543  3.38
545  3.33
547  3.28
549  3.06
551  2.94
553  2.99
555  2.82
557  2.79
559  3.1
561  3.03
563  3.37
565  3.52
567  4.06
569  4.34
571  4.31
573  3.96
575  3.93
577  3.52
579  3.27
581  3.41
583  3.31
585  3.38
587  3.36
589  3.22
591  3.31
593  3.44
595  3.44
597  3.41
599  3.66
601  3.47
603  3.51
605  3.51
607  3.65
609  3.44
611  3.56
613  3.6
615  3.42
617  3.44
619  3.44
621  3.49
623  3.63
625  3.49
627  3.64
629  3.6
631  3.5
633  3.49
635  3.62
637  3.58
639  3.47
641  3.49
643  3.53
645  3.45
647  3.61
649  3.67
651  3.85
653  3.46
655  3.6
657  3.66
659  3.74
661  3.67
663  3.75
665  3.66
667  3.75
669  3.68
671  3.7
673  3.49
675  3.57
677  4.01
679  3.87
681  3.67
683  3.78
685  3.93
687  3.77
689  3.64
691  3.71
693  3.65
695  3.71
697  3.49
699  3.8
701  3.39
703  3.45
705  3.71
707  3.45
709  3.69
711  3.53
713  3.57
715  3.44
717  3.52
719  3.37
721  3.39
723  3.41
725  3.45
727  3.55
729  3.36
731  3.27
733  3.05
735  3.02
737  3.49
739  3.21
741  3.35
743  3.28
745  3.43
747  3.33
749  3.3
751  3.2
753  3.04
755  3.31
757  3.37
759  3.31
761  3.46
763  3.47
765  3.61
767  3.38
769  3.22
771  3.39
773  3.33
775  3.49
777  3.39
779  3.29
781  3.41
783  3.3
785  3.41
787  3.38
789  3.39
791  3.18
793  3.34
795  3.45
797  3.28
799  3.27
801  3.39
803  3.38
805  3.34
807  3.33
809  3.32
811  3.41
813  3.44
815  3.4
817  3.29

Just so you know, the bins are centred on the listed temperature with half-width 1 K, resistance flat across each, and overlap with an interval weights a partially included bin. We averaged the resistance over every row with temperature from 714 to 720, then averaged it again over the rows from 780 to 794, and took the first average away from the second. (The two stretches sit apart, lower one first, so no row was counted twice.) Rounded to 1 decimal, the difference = -0.1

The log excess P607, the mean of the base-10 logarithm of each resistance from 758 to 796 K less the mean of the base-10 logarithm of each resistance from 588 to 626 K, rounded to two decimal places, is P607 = -0.01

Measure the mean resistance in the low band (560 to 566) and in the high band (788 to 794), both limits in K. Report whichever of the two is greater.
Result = 3.31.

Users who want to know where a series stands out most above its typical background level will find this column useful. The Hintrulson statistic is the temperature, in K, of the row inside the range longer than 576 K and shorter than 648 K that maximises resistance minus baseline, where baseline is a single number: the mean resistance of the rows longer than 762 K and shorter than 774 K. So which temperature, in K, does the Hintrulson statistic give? 599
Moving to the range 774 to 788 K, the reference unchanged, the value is 775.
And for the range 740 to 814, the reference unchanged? 765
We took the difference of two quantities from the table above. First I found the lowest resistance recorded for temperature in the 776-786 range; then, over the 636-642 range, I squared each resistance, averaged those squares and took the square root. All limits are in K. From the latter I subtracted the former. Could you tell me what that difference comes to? 0.2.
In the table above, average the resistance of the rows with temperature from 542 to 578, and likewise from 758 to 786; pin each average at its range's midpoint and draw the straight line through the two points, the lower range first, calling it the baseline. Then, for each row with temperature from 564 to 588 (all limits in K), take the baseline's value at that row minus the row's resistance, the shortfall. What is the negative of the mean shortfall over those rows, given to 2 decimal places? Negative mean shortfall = 0.27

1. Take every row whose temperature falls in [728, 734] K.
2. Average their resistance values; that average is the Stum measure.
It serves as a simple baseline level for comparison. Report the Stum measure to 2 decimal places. 3.23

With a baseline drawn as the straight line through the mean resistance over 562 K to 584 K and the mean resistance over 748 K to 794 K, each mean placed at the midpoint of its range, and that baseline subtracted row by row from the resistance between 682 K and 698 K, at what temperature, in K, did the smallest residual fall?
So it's 697 K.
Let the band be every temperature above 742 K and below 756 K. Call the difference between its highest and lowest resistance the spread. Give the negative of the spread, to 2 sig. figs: -0.39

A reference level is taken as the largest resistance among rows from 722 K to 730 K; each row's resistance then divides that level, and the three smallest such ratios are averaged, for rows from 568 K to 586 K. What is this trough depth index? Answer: 0.85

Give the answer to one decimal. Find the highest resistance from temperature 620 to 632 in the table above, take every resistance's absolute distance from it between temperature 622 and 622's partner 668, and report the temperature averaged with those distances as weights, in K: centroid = 645.0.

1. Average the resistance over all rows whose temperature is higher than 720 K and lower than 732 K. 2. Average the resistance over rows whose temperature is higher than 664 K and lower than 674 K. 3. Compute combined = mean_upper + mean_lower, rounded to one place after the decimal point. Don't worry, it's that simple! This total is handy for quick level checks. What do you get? 7.1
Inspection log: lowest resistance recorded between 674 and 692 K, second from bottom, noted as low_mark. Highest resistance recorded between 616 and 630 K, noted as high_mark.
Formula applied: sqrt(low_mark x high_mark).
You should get 3.64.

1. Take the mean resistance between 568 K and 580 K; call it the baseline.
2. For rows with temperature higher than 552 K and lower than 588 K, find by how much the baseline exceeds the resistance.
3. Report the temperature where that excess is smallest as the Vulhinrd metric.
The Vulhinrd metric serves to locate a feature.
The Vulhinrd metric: 569 K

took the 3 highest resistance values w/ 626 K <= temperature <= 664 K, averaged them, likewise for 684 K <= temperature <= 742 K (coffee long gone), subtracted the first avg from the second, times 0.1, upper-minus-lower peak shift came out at 0.01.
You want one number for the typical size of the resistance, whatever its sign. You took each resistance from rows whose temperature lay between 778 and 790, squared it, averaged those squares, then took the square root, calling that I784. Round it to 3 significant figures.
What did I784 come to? 3.36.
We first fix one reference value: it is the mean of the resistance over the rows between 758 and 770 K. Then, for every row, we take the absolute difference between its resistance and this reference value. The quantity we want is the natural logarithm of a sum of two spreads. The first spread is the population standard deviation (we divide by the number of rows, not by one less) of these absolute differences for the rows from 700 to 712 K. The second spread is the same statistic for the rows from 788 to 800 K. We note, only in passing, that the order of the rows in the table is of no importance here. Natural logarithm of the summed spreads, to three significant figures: -1.68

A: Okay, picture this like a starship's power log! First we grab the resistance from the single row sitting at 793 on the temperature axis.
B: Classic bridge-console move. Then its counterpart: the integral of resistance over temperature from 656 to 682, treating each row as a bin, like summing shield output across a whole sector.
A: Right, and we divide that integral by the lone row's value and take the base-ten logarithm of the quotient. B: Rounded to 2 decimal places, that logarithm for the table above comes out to 1.46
